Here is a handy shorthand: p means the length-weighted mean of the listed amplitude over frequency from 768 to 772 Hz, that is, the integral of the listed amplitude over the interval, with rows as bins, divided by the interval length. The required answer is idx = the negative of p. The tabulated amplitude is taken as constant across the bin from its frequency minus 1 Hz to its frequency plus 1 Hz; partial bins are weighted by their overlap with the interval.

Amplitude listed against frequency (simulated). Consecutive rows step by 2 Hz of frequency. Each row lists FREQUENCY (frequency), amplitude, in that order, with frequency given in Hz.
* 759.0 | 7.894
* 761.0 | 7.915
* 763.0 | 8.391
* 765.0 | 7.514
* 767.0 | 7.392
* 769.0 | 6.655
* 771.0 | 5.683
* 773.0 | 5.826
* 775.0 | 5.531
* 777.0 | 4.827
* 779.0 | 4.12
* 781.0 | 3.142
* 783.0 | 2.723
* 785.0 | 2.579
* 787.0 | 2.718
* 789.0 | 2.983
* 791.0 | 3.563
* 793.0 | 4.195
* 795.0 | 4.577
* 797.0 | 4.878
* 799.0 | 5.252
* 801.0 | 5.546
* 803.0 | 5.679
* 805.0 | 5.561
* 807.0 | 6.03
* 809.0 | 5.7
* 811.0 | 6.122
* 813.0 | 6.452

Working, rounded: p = 6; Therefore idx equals -6.2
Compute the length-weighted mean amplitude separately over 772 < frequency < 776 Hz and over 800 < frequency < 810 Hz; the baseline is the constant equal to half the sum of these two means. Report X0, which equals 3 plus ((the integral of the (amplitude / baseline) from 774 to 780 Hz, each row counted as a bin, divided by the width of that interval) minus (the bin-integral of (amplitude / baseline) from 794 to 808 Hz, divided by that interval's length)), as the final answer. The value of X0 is 2.91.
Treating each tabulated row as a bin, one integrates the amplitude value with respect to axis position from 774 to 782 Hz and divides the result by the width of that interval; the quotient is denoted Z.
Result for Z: 4.4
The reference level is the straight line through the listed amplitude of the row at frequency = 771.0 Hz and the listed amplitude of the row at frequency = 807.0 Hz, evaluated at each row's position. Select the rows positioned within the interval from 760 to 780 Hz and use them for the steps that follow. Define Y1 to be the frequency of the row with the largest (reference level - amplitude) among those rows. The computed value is 779.0 Hz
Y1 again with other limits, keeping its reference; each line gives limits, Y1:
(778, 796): 785.0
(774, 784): 783.0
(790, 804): 791.0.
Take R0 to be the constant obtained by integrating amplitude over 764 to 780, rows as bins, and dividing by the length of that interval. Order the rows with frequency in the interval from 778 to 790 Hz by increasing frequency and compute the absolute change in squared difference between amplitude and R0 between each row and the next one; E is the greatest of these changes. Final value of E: 4.5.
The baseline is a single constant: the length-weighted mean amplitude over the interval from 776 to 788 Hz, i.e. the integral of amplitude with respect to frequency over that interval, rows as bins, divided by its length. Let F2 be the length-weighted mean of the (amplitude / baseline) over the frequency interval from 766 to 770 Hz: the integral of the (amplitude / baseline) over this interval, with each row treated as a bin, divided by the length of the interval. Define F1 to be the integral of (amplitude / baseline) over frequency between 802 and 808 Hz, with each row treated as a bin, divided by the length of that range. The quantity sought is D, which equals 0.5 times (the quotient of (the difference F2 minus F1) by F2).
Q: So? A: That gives 0.09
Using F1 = 1.7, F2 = 2.10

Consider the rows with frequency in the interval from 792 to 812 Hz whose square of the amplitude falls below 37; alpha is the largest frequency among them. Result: 809.0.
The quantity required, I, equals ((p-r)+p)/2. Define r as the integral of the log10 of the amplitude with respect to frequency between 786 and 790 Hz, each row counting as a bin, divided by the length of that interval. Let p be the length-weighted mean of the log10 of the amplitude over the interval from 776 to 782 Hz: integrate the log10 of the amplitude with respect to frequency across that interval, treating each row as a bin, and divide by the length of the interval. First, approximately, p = 0.60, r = 0.45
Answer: 0.37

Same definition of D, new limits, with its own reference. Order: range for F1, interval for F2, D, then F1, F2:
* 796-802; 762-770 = 0.15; 1.6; 2.23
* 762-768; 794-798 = -0.32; 2.3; 1.41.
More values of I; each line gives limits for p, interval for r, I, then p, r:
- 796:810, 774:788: 0.47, 0.74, 0.55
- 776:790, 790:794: 0.21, 0.51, 0.59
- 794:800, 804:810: 0.31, 0.69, 0.76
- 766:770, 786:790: 0.62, 0.85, 0.45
